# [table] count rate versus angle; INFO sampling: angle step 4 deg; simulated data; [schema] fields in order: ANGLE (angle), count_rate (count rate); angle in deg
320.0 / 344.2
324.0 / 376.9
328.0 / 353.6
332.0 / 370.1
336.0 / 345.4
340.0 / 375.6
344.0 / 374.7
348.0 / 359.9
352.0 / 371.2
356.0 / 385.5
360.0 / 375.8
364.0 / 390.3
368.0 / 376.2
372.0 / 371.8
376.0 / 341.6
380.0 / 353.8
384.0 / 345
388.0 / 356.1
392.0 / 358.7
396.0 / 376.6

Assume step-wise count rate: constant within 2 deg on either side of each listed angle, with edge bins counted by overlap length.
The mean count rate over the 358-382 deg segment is 368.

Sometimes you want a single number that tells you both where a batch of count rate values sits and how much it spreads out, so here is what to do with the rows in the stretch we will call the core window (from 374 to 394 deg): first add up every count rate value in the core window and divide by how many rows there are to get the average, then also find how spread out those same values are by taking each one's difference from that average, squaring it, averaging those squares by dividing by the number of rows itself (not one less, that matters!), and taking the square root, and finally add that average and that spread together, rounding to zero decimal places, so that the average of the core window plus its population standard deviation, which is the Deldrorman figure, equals 358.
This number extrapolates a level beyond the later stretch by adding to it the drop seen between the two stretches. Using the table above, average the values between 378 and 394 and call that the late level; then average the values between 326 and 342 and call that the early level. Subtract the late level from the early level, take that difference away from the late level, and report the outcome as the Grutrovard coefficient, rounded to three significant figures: 346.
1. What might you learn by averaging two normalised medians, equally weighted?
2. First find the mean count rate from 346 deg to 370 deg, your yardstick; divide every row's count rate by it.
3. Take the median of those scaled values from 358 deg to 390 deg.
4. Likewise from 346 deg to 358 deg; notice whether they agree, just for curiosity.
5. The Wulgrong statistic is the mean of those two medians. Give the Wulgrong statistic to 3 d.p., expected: 0.976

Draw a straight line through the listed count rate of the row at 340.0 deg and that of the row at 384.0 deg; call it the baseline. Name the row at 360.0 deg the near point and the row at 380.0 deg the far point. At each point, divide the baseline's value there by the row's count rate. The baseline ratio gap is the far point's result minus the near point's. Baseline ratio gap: 0.021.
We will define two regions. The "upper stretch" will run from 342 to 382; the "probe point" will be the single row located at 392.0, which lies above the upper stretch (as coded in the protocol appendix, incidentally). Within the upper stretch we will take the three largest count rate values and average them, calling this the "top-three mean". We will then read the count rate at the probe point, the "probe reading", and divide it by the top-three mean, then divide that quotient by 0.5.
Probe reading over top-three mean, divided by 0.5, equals 1.87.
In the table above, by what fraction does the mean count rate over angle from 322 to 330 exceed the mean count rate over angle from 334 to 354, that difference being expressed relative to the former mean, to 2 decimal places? 0.00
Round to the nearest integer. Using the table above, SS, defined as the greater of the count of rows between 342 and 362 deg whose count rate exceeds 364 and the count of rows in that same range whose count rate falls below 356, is 4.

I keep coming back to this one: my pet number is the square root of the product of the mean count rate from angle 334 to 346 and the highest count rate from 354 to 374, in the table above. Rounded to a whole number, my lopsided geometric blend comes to 378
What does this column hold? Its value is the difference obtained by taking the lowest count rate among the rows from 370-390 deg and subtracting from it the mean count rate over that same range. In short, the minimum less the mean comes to -12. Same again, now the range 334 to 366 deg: -27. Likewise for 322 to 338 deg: -16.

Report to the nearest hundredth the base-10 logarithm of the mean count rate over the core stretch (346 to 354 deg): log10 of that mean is 2.56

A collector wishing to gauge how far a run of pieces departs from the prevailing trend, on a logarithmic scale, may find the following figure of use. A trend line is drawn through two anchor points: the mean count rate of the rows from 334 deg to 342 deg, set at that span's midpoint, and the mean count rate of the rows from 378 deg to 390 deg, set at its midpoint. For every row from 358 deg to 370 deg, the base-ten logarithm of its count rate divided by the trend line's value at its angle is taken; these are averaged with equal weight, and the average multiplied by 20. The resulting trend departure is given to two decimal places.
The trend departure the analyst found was 0.60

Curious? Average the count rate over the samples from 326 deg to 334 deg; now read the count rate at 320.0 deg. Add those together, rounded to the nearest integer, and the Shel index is 706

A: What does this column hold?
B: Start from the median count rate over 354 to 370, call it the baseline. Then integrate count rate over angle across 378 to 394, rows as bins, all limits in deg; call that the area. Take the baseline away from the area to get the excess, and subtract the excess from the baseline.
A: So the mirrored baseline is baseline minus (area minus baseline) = -4893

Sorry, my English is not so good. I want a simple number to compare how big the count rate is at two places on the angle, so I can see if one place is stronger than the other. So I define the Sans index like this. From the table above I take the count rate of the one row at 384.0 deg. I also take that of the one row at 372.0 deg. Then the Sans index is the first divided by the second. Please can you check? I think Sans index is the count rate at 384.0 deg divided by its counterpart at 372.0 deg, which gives 0.93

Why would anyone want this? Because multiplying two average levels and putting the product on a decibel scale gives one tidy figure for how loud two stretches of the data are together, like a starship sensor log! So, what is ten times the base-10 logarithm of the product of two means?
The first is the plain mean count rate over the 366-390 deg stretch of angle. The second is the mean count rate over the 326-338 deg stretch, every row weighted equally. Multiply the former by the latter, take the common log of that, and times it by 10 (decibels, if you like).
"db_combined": 51.1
